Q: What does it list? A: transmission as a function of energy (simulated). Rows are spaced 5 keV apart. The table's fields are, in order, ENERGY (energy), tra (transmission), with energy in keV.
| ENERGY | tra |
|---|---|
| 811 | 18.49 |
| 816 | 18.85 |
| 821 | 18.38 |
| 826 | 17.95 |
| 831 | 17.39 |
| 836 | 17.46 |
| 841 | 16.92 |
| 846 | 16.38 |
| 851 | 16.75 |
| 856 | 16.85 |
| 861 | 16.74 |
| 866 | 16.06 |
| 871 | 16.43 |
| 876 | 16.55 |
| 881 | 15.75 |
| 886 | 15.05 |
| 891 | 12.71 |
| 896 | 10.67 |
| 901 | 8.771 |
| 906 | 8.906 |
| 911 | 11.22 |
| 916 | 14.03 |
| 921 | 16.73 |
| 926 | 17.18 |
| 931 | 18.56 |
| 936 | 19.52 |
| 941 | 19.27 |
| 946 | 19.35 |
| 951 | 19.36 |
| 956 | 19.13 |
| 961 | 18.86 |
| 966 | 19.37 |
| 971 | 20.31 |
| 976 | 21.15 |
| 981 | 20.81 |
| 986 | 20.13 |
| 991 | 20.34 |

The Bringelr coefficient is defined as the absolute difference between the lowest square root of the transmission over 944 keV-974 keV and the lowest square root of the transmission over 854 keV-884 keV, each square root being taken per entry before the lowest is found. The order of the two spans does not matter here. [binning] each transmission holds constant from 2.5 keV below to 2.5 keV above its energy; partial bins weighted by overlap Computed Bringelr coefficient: 0.37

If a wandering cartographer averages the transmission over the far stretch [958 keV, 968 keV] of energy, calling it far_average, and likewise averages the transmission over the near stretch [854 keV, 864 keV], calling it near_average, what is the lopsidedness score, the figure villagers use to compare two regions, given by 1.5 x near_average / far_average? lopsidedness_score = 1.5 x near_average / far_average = 1.32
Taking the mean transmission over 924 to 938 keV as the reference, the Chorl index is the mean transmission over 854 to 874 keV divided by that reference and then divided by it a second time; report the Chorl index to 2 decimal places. 0.05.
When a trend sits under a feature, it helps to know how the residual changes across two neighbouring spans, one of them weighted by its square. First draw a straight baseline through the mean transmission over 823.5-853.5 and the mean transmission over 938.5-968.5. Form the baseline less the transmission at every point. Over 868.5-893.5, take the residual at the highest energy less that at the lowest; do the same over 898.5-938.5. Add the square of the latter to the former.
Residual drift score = 106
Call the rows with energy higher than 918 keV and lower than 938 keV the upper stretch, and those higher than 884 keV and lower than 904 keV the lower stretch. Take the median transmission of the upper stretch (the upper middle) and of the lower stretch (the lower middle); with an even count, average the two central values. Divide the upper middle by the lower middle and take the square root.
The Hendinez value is 1.2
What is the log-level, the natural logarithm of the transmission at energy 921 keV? 2.82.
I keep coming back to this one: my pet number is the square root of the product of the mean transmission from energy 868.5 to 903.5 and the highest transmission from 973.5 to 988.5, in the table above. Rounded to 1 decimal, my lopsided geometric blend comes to 17.0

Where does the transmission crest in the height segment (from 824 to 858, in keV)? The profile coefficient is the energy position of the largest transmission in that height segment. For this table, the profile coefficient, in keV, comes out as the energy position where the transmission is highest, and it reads 826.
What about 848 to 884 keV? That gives 856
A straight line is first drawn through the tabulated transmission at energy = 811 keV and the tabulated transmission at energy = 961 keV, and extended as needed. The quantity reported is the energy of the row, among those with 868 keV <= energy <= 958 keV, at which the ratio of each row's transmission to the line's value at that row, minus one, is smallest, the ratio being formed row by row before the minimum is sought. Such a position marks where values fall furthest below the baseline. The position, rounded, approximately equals 901 keV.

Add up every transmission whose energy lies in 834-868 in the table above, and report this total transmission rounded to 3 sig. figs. 117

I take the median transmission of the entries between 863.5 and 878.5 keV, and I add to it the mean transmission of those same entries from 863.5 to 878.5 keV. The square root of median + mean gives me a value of 5.73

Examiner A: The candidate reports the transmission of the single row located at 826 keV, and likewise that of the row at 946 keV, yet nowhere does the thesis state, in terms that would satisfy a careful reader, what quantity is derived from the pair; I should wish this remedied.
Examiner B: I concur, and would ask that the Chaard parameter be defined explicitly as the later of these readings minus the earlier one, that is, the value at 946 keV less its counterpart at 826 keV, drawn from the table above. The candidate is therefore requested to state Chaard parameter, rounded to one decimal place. 1.4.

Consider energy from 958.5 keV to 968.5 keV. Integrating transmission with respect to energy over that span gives 191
